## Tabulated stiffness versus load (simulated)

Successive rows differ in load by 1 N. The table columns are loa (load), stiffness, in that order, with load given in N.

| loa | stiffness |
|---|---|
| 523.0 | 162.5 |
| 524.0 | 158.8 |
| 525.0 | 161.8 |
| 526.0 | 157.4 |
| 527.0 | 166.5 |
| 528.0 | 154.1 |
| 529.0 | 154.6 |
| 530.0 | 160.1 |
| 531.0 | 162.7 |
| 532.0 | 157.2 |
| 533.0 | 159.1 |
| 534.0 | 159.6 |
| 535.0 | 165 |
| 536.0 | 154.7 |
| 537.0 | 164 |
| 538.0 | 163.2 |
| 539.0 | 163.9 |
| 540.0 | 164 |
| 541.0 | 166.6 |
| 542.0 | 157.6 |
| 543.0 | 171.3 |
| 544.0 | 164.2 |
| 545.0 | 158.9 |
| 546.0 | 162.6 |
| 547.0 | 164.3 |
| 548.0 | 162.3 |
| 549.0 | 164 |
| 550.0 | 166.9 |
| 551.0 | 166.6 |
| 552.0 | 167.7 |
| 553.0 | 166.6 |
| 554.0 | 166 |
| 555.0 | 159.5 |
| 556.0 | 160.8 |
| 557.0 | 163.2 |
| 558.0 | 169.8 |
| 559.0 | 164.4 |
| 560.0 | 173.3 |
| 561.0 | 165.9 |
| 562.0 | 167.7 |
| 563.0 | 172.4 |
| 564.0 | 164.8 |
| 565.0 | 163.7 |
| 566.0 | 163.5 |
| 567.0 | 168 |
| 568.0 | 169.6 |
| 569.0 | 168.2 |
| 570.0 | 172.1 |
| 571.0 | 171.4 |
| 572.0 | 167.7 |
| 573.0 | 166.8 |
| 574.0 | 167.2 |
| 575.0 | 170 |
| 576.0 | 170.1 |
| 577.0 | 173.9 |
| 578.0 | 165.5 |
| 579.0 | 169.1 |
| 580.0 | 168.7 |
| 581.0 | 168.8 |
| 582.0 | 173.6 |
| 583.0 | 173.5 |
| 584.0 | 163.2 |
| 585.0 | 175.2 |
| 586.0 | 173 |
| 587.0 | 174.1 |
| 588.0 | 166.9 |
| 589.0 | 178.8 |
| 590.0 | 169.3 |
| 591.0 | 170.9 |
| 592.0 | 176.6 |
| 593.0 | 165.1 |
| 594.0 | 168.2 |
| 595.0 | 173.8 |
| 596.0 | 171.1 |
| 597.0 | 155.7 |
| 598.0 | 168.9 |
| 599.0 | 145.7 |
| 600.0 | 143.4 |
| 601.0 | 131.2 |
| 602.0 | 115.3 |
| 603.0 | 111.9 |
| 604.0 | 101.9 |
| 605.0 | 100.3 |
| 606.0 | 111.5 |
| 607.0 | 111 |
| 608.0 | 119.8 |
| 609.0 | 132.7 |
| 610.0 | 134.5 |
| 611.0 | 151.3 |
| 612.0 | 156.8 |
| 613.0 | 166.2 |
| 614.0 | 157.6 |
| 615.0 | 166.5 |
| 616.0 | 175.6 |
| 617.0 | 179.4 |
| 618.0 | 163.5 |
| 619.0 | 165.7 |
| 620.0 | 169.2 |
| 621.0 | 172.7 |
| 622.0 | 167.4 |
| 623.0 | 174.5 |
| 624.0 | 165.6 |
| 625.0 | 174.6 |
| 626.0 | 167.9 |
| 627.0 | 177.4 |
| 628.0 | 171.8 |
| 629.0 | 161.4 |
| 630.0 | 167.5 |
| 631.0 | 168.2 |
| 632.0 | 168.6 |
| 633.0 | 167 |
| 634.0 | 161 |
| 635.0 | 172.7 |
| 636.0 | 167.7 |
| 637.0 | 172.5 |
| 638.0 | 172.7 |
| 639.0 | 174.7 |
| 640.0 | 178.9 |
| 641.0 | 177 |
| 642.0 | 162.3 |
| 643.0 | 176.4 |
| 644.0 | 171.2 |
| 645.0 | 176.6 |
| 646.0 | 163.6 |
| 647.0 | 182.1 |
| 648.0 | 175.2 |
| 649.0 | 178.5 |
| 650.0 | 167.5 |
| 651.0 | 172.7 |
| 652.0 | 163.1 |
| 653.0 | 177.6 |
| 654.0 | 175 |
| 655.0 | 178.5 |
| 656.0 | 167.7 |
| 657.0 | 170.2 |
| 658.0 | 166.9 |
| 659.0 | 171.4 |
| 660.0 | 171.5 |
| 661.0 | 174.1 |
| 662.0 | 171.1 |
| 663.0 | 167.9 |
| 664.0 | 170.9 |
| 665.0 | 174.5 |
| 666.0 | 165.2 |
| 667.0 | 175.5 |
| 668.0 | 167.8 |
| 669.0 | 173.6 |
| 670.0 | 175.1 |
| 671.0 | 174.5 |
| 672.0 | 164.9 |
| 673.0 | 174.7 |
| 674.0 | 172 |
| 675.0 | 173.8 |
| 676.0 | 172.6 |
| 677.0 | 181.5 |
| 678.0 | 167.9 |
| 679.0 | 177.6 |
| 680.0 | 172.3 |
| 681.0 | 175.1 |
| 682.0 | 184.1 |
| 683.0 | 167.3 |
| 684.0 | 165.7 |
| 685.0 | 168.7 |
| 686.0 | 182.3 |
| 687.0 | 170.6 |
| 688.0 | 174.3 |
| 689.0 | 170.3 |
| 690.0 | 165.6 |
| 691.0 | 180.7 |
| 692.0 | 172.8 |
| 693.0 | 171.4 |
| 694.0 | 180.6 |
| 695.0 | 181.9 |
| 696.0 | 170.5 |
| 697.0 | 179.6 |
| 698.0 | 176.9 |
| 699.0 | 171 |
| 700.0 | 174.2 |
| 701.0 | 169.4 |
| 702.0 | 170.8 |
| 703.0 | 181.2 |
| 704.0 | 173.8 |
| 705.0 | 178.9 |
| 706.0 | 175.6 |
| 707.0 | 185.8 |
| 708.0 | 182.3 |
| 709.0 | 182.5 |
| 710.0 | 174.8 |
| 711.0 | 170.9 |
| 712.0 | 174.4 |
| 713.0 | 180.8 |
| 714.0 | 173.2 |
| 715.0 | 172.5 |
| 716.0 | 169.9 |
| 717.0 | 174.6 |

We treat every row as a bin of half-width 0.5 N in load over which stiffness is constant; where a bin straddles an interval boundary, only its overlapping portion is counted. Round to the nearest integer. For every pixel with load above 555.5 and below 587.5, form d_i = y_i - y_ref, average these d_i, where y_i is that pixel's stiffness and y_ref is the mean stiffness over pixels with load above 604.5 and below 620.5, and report 21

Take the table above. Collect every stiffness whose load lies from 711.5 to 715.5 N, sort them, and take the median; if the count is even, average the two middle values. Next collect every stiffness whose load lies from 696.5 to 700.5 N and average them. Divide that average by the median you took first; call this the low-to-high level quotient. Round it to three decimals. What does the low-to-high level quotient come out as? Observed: 1.009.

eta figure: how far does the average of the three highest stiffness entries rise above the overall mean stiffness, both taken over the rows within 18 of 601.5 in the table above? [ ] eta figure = 26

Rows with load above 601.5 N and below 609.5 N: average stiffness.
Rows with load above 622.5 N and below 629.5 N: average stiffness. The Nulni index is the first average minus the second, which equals -57.4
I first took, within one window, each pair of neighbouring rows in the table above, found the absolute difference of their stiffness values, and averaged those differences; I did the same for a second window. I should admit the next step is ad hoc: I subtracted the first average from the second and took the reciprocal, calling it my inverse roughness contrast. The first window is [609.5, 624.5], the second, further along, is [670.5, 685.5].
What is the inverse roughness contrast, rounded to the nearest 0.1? -1.1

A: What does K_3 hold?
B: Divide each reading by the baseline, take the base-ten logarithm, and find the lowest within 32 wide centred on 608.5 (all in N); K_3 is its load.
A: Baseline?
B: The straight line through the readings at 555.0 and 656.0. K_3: 605.0 N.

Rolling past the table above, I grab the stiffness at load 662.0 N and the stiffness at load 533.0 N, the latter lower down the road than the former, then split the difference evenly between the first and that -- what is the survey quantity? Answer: 165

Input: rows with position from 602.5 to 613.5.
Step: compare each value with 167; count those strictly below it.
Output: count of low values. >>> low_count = 11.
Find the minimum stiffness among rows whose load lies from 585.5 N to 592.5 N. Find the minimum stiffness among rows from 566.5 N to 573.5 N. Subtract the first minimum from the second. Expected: 0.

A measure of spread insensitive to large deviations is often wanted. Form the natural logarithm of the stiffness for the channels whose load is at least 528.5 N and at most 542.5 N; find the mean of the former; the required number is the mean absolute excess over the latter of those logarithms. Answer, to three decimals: 0.021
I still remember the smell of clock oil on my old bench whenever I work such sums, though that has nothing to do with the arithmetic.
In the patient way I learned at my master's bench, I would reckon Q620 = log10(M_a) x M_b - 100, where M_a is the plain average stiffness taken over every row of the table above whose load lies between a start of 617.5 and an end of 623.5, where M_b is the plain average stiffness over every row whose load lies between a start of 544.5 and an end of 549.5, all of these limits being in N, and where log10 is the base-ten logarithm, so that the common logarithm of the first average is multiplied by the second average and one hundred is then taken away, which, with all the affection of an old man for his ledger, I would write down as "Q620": 262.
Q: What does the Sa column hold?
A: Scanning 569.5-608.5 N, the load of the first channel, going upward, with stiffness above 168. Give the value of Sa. 570.0 N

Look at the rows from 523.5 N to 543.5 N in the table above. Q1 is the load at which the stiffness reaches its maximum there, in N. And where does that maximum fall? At 543.0 N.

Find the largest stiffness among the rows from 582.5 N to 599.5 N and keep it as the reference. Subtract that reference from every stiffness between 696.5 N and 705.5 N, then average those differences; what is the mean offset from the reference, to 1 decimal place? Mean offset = -3.7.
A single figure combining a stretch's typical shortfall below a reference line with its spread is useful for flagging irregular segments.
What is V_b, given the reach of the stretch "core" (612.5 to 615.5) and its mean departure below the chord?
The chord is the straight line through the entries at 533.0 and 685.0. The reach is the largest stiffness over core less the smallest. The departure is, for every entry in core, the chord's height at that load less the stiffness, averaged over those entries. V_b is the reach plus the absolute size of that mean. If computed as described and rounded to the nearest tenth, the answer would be 9.7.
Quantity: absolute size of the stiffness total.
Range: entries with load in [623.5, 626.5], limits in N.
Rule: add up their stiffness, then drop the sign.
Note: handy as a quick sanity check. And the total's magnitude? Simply 508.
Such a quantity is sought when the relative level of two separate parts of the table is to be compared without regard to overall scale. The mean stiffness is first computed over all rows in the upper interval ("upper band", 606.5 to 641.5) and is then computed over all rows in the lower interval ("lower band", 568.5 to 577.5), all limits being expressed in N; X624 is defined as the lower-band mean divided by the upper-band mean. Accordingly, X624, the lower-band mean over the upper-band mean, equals 1.036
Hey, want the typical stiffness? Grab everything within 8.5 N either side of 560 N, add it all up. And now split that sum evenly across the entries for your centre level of 166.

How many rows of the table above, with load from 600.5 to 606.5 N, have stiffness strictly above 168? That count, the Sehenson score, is 0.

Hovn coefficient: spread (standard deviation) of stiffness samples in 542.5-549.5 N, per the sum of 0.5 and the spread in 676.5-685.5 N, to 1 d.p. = 0.5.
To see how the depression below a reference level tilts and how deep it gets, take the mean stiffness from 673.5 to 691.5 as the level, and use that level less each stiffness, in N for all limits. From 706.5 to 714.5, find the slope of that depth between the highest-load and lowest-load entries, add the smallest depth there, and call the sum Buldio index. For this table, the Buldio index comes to -11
